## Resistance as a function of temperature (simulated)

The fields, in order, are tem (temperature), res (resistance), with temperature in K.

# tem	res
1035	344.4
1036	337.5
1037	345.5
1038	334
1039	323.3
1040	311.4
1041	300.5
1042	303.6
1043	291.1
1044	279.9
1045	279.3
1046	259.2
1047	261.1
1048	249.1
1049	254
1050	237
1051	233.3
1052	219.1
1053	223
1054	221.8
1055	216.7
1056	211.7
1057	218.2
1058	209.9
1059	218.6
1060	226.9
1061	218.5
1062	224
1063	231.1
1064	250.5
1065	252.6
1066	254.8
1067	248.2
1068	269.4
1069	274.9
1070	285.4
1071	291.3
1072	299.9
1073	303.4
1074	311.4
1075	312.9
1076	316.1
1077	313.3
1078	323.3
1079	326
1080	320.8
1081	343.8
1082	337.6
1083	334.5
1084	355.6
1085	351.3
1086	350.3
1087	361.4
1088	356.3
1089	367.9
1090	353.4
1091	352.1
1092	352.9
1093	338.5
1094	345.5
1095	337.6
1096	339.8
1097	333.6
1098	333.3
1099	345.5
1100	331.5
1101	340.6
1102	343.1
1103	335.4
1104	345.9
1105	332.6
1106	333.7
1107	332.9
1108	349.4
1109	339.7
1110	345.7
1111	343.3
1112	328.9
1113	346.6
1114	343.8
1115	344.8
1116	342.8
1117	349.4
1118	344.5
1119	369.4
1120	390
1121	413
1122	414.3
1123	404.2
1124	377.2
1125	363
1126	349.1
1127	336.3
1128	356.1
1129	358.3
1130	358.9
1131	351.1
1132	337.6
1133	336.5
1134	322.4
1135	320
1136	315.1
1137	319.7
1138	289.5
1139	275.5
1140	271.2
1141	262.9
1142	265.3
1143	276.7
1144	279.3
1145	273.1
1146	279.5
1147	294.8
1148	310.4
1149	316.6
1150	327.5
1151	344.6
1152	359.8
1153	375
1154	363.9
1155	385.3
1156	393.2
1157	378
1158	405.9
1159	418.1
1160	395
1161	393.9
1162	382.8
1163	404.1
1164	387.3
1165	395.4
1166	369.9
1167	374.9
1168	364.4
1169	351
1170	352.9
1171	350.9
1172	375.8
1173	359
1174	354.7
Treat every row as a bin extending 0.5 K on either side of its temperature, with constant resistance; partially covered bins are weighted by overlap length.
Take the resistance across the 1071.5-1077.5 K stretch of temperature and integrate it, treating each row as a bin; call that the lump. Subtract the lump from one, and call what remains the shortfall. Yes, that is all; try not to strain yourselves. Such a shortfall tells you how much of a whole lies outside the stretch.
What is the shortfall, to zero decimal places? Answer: -1856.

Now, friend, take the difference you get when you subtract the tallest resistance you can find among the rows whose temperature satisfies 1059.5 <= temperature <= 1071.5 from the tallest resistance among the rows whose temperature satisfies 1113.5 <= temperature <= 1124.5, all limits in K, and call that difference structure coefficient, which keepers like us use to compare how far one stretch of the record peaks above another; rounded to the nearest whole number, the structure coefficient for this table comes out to 123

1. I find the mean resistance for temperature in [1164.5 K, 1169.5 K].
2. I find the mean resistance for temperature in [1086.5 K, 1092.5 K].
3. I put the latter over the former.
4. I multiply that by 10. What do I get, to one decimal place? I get 9.6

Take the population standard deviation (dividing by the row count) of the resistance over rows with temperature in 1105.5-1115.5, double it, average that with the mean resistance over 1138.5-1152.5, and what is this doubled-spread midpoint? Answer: 154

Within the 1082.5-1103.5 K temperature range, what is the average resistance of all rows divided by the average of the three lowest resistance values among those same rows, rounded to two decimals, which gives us 1.04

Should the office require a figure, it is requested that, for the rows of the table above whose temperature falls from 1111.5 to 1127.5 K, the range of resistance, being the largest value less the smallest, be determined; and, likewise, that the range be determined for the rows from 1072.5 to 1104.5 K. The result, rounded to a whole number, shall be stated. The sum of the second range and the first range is 150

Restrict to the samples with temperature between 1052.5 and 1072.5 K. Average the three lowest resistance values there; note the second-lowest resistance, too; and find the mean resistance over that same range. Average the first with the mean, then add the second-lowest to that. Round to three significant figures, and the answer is 439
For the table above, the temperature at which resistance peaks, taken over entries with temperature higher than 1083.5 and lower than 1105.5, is 1089 K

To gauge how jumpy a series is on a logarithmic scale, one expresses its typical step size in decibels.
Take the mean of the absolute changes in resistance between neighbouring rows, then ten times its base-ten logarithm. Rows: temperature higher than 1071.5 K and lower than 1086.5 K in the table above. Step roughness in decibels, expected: 8.3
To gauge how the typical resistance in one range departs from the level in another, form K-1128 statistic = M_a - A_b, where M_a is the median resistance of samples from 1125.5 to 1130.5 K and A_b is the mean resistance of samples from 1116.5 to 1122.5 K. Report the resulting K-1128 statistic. -24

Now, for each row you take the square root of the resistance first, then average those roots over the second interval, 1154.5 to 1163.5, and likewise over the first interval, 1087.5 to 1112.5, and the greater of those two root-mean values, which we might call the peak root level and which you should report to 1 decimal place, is 19.9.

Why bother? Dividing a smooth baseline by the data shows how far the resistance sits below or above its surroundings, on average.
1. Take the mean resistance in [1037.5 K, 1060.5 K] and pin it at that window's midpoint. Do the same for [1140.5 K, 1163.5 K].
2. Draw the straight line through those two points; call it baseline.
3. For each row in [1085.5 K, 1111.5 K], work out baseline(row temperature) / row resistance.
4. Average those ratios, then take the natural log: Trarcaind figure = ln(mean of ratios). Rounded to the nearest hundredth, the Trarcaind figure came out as -0.14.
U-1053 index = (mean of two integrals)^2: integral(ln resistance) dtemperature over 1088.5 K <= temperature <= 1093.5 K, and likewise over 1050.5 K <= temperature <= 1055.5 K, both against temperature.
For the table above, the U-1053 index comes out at 794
